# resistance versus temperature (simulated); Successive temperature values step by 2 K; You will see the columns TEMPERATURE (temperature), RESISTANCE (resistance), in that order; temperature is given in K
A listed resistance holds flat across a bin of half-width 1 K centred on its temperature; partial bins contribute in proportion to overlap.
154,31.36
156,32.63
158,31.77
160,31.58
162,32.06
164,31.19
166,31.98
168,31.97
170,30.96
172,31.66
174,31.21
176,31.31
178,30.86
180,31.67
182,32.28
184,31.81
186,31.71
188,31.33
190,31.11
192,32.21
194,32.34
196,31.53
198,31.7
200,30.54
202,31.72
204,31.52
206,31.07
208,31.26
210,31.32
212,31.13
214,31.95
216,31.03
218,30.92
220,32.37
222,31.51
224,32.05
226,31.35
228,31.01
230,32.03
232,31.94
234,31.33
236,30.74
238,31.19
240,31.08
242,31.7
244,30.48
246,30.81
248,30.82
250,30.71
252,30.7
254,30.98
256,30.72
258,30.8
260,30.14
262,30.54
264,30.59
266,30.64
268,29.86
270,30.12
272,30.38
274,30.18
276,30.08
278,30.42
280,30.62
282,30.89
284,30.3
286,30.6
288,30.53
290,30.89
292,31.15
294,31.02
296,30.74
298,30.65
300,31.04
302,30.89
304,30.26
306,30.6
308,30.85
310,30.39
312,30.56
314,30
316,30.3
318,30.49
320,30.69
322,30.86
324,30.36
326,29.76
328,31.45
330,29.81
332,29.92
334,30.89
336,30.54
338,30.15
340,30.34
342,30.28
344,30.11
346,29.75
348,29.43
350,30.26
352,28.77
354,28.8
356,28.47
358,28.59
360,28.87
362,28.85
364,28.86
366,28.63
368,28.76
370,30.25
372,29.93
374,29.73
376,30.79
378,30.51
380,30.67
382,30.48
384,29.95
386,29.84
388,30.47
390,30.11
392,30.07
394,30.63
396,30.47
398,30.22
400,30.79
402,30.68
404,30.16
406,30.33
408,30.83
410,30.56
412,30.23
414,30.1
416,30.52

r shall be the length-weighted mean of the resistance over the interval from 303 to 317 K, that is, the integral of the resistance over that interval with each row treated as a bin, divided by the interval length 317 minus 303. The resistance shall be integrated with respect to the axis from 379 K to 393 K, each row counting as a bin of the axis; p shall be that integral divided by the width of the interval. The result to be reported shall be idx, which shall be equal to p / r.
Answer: 0.99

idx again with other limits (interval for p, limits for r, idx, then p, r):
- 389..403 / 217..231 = 0.96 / 30.4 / 31.6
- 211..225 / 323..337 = 1.04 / 31.6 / 30.4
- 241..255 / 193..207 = 0.98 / 30.9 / 31.5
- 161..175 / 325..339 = 1.04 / 31.6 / 30.4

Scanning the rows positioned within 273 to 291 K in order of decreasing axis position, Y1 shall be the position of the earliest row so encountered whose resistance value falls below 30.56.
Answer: 288 K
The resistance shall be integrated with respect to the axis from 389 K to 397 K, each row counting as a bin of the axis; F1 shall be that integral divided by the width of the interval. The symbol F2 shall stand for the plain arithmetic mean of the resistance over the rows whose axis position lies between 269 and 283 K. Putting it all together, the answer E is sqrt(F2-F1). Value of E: 0.25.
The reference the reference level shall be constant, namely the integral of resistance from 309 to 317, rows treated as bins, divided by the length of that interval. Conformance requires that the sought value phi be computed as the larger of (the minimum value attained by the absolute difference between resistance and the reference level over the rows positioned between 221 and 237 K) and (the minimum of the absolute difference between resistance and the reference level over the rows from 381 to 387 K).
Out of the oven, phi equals 0.4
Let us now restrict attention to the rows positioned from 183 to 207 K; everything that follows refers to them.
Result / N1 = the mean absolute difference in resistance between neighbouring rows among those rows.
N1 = 0.54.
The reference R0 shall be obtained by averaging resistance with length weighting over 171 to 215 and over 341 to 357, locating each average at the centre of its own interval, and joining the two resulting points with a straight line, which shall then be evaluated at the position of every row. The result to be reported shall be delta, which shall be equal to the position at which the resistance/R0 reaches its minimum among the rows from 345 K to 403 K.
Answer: 356 K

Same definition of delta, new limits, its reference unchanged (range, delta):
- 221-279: 268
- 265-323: 268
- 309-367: 356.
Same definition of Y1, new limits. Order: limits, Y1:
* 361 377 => 374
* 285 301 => 288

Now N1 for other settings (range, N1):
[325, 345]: 0.62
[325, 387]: 0.47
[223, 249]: 0.51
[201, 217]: 0.40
